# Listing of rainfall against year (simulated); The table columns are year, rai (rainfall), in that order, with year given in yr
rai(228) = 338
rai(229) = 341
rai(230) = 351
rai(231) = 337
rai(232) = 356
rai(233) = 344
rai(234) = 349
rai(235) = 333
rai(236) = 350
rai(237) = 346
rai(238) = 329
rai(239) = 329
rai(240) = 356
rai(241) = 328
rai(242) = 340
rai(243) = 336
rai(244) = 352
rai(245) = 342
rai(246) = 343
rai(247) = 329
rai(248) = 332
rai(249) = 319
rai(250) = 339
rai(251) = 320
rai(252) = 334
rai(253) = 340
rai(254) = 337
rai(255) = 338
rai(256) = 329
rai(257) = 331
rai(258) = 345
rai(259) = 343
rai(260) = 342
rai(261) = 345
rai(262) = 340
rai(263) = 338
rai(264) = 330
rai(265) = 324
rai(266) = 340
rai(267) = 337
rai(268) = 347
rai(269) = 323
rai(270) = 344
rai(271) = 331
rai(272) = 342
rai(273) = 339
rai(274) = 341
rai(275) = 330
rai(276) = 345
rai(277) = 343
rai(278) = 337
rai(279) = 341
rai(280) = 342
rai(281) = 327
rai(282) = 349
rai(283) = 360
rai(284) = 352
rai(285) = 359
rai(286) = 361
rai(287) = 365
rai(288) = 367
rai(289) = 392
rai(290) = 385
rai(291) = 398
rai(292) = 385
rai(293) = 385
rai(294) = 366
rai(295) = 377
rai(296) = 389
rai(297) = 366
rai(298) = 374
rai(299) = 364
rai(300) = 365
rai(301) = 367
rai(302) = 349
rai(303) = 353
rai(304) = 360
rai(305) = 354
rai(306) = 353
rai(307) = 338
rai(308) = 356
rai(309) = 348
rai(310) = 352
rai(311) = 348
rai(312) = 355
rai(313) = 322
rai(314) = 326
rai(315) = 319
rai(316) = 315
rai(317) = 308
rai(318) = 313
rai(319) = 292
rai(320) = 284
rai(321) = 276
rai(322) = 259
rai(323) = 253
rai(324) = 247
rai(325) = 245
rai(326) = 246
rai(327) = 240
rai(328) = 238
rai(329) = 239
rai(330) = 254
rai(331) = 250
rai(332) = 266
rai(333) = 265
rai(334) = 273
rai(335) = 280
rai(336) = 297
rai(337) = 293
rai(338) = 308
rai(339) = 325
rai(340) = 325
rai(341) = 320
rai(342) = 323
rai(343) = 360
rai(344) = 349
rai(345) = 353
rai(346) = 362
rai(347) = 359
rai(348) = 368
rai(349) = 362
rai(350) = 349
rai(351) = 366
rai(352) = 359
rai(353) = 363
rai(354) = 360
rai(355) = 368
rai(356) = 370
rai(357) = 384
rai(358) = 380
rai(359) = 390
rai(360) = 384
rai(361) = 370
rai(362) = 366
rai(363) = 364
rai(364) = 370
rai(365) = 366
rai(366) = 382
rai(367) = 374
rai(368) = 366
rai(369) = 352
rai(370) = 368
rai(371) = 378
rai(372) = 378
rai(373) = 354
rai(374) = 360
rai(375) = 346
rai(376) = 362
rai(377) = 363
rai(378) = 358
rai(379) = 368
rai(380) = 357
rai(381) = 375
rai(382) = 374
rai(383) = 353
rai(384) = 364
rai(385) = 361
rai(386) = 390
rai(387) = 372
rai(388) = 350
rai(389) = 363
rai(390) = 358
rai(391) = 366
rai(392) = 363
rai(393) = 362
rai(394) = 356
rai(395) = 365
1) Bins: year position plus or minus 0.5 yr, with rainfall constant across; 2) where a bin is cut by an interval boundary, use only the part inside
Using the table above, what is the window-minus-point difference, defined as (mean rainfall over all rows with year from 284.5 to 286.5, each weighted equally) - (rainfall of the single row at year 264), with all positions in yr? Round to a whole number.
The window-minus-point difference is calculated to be 30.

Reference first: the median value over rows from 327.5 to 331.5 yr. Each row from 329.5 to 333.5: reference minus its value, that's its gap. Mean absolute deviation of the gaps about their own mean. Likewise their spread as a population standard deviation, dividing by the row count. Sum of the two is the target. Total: 14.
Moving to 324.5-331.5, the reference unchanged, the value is 10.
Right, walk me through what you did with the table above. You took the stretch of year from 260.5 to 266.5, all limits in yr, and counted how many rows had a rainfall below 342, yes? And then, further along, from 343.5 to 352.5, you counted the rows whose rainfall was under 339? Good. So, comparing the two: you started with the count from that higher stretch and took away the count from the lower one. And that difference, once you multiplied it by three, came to -15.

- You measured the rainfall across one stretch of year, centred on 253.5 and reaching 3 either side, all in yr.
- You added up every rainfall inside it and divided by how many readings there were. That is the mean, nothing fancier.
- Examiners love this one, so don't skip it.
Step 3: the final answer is 333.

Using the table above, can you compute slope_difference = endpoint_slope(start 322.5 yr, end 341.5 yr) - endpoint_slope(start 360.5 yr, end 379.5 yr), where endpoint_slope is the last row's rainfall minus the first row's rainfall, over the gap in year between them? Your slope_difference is 3.8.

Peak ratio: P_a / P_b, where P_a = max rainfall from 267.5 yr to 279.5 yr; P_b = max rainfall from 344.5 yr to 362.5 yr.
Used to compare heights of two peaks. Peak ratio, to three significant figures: 0.890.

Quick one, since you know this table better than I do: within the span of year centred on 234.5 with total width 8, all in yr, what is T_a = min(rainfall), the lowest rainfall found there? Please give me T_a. 329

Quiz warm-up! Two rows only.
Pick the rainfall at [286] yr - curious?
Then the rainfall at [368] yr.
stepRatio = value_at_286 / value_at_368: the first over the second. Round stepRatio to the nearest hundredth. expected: 0.99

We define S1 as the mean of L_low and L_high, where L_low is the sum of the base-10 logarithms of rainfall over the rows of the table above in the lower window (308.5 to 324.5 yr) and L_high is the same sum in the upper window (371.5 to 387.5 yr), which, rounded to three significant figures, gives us 40.4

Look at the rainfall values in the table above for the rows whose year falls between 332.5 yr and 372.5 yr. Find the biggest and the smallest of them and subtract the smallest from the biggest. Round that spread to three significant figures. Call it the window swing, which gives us 125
